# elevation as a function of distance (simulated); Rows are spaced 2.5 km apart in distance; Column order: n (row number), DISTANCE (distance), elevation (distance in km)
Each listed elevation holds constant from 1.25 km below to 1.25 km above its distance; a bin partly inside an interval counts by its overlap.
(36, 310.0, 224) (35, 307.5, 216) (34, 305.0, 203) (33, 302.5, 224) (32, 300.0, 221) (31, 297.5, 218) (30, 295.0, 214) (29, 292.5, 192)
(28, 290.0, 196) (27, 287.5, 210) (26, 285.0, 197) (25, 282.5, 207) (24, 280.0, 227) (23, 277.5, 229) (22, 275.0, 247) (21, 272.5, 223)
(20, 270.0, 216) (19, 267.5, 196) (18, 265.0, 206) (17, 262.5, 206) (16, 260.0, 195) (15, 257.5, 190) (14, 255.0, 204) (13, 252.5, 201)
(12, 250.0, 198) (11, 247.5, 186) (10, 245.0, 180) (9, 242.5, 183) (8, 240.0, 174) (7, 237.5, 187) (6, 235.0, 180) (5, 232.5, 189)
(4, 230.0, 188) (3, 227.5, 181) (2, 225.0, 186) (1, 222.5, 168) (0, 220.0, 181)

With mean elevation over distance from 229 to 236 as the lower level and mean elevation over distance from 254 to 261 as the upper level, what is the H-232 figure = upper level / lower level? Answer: 1.06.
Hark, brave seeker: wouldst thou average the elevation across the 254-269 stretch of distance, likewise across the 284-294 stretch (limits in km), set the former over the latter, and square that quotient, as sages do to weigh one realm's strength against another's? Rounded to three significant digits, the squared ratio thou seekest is 1.01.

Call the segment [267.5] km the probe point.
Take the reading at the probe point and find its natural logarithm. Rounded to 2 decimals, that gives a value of 5.28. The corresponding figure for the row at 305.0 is 5.31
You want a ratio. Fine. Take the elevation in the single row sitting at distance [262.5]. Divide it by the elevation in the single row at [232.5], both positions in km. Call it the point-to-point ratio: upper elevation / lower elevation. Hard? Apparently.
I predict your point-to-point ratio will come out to 1.09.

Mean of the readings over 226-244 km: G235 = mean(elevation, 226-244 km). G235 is 183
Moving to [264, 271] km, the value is 206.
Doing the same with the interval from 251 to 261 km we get 198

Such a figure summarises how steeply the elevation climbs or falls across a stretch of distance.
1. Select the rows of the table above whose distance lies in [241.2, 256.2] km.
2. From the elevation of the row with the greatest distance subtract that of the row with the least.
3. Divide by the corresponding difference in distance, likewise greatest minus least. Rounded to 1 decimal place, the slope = 1.7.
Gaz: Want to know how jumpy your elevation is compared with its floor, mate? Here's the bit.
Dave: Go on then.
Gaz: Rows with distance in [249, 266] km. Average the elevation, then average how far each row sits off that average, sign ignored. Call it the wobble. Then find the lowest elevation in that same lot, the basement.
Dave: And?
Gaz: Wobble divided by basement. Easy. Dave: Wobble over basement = 0.026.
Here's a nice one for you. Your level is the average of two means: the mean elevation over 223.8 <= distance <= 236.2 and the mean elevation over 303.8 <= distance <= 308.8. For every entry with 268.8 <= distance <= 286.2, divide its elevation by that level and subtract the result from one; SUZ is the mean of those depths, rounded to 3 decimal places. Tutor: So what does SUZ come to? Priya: -0.120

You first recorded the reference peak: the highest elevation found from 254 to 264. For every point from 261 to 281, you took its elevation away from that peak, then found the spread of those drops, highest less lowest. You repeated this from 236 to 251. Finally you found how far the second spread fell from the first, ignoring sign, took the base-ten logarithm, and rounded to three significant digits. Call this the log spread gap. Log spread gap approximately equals 1.43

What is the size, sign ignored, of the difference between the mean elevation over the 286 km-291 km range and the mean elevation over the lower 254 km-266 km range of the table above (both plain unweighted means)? 3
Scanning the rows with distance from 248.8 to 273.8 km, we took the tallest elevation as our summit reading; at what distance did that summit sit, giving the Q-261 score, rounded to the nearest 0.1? 272.5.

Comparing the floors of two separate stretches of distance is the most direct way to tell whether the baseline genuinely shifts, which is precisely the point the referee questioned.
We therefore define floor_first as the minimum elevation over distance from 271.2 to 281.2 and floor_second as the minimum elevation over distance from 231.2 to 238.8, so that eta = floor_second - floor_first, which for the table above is -43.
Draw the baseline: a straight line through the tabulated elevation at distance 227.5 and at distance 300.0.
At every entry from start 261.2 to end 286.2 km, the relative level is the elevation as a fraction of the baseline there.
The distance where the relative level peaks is 275.0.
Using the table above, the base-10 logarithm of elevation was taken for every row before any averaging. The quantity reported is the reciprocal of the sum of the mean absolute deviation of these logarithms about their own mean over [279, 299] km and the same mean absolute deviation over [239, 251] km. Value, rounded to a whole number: 29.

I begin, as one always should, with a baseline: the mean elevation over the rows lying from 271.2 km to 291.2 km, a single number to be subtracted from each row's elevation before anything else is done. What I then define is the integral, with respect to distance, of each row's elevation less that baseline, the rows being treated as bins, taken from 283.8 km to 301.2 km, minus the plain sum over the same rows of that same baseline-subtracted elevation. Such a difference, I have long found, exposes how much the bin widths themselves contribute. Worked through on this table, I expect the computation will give -106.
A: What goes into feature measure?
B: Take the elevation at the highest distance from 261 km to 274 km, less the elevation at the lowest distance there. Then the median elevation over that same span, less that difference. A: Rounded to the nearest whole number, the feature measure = 189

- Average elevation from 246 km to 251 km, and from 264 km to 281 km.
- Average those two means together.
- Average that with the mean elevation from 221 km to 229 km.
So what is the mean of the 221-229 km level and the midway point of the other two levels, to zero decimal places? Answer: 192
